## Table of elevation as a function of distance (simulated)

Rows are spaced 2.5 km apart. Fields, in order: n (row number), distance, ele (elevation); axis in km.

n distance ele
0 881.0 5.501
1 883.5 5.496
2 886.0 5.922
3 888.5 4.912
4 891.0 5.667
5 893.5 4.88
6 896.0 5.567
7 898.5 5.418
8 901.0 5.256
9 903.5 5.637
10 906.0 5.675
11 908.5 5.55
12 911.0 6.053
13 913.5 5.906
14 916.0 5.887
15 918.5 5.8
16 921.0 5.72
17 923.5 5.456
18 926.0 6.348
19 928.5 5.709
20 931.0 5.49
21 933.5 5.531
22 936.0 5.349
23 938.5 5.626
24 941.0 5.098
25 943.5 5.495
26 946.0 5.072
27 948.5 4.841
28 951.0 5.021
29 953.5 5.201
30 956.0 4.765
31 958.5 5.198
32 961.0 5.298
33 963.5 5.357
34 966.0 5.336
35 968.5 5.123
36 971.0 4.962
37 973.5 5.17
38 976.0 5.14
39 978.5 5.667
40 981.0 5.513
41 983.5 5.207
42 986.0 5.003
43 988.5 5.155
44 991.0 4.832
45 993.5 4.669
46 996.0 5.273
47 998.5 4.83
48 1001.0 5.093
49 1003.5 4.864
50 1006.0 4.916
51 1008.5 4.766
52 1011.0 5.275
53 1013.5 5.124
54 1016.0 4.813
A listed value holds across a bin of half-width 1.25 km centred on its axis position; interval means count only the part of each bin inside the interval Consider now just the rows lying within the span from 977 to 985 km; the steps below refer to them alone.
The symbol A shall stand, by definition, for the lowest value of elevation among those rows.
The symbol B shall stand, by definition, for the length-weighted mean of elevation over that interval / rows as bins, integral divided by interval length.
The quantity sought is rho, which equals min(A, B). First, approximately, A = 5.207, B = 5.438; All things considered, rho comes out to 5.21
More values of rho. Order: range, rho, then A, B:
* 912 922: 5.72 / 5.72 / 5.837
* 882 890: 4.91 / 4.912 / 5.452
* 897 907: 5.26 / 5.256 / 5.494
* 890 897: 4.88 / 4.88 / 5.354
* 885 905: 4.88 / 4.88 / 5.404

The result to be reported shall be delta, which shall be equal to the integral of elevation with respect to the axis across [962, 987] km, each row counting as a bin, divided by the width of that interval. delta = 5.25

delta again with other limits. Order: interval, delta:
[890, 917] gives 5.59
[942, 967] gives 5.16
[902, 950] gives 5.59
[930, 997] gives 5.20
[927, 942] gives 5.49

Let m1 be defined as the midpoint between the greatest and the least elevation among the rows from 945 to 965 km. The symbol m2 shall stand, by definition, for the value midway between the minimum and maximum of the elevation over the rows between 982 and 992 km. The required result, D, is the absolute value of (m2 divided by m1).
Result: 0.99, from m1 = 5.1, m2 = 5.02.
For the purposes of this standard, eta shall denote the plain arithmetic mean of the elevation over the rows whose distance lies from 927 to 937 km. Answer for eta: 5.5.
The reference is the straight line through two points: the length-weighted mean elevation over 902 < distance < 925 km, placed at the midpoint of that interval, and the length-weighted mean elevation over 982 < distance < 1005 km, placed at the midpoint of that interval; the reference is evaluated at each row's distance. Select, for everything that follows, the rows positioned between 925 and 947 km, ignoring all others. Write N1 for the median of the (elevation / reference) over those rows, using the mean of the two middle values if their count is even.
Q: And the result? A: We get 0.995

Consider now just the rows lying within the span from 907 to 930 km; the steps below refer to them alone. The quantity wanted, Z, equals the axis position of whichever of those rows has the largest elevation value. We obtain 926.0 km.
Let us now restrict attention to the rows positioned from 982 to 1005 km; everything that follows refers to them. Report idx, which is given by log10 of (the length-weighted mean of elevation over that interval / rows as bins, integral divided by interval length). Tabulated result 0.699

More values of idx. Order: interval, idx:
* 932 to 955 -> 0.720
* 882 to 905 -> 0.734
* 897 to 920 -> 0.755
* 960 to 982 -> 0.723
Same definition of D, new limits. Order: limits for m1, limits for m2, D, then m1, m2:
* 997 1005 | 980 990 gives 1.06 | 5.0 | 5.26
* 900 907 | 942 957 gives 0.94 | 5.5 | 5.13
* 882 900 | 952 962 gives 0.93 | 5.4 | 5.03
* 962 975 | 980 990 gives 1.02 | 5.2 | 5.26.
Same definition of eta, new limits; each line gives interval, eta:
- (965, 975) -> 5.1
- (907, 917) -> 5.8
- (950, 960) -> 5.0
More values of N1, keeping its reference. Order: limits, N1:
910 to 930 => 1.023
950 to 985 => 0.997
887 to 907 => 0.932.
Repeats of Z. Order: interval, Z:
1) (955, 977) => 963.5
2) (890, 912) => 911.0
